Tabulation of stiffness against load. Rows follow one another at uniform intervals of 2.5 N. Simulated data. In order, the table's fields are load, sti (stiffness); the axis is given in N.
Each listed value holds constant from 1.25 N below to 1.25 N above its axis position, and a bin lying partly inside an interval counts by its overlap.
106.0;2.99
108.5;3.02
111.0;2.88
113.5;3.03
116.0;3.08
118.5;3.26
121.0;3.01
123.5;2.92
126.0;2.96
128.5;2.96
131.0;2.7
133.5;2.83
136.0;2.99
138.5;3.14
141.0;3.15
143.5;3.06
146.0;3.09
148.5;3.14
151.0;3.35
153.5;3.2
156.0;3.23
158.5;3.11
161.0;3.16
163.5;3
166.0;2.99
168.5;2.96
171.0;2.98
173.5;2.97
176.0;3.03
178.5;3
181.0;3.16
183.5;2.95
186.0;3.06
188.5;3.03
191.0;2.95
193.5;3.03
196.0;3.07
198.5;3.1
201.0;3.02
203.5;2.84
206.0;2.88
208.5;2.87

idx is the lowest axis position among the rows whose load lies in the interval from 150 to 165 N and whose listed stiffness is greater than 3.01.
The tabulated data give 151.0 N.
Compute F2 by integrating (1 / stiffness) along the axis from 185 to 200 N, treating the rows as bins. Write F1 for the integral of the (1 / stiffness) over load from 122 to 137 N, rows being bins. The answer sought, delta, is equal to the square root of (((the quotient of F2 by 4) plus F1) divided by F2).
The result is 1.14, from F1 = 5.19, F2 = 4.94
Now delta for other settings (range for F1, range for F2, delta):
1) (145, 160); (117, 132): 1.09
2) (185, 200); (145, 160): 1.14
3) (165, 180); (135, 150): 1.13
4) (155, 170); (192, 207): 1.11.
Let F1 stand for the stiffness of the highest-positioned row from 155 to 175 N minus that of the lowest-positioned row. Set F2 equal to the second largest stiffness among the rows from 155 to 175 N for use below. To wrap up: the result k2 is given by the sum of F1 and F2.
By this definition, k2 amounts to 2.90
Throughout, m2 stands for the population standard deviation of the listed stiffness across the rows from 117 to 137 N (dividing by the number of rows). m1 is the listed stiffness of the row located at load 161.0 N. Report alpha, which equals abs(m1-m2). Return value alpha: 3.01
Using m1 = 3.16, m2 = 0.150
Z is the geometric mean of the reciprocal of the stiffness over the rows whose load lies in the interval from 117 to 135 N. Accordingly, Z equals 0.340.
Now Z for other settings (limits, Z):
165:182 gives 0.332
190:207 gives 0.335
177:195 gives 0.331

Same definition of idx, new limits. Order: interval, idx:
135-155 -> 138.5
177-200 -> 181.0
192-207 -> 193.5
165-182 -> 176.0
